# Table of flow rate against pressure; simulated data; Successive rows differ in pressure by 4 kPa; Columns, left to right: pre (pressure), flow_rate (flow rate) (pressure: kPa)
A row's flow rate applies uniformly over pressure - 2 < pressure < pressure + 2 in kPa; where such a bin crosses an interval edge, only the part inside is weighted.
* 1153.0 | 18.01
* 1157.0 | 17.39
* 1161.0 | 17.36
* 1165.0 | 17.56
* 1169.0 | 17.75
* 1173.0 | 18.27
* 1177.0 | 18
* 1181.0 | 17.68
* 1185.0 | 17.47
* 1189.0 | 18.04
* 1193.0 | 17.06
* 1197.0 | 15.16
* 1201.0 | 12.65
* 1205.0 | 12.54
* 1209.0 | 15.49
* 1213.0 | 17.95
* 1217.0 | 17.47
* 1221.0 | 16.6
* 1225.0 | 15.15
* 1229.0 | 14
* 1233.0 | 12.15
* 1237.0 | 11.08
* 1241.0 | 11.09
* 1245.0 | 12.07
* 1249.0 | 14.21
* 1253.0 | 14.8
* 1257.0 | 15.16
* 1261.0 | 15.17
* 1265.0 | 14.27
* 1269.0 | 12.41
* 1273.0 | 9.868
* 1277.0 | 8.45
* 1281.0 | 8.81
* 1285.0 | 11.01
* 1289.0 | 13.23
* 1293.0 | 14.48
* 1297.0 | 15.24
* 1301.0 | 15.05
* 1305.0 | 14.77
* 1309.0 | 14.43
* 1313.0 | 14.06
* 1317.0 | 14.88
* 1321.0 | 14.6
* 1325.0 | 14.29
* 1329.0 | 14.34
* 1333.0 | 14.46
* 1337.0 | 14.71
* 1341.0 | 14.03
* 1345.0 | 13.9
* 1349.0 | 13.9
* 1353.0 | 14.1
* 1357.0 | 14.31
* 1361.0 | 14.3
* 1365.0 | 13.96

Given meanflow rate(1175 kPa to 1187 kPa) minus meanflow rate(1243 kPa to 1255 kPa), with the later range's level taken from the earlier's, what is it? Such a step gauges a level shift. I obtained 4.0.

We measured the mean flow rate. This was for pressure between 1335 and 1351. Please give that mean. 14.1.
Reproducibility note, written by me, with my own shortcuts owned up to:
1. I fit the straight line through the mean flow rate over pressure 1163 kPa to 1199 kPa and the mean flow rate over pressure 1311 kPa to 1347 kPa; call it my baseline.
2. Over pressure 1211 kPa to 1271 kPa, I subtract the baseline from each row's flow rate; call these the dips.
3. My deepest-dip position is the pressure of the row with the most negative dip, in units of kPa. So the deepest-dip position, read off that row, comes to 1237.0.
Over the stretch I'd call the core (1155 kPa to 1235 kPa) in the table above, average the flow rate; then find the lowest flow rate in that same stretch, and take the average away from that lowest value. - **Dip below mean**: -4.1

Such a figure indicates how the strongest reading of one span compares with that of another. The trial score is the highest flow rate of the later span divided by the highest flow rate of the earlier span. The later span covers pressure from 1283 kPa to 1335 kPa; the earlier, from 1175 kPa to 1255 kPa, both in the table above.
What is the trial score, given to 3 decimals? 0.845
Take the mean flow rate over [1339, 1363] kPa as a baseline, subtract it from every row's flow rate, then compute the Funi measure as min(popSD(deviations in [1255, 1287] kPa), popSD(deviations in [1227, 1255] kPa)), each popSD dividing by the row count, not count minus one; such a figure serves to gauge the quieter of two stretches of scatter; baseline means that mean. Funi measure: 1.4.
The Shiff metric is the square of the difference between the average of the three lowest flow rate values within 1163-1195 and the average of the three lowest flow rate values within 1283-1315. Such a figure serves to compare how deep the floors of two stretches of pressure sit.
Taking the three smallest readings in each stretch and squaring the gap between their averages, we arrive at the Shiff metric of 21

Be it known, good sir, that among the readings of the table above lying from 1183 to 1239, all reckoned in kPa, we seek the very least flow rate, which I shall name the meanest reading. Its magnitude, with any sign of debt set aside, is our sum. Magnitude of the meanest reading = 11.1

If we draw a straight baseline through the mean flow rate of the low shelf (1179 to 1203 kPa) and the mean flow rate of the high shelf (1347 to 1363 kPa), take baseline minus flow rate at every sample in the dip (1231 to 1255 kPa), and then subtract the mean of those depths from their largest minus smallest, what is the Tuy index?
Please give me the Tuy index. 0.85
